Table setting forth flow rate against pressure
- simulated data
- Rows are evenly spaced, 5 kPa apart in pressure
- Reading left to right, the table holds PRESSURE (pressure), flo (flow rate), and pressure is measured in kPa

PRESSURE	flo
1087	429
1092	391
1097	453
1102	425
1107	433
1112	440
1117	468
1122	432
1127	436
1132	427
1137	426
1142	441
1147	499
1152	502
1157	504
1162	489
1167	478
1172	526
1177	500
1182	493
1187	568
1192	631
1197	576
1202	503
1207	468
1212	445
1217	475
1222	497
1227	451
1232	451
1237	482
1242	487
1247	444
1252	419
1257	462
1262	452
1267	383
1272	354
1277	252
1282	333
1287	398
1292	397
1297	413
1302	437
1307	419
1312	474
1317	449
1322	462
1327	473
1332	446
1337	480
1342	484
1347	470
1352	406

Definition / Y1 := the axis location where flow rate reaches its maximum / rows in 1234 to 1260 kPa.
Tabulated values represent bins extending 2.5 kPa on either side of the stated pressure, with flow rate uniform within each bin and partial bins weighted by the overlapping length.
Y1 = 1242 kPa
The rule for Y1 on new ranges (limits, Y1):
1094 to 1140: 1117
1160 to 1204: 1192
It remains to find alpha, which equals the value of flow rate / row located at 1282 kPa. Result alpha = 333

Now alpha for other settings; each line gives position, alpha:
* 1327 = 473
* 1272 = 354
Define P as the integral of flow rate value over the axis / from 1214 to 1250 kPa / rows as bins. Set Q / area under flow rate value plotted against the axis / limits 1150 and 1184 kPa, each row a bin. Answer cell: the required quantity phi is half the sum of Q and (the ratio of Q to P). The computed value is 8482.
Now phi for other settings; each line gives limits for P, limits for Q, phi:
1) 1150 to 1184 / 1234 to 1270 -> 8024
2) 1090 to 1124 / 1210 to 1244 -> 7988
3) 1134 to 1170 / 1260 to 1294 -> 6211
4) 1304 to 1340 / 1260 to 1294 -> 6211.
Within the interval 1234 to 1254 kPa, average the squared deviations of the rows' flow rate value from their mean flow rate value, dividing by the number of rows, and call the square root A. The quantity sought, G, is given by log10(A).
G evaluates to 1.45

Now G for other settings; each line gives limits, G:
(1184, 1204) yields 1.66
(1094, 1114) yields 1.01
